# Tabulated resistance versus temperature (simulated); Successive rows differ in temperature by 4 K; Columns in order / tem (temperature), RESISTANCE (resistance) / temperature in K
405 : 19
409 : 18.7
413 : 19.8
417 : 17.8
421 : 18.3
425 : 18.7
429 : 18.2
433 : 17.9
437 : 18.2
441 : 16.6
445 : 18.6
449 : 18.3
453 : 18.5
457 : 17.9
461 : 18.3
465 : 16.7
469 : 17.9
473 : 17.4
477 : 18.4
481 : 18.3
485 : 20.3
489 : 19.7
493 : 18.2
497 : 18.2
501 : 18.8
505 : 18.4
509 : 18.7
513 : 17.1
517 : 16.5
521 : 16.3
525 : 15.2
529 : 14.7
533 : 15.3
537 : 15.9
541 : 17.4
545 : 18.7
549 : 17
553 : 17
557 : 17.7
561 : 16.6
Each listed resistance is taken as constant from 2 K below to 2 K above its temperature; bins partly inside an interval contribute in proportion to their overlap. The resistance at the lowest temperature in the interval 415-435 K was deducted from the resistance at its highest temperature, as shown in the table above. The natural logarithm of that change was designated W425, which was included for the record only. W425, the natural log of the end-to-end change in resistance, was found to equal -2.3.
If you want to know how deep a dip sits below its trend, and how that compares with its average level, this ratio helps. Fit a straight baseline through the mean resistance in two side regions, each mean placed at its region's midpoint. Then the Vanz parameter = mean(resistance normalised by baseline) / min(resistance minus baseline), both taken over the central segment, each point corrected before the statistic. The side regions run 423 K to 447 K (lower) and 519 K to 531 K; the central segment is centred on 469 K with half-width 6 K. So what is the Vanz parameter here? -2.2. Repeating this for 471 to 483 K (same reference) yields 2.2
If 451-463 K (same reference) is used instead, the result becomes 2.1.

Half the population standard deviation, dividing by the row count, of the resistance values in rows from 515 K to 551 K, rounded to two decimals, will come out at 0.59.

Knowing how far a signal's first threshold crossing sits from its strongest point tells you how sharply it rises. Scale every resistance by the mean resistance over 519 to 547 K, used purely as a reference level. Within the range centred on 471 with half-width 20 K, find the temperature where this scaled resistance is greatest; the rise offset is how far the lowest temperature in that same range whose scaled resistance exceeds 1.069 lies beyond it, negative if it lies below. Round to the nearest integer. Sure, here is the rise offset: -32 K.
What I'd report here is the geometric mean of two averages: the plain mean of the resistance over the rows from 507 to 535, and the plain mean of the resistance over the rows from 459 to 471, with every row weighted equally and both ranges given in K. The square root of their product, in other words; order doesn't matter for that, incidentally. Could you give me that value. 16.9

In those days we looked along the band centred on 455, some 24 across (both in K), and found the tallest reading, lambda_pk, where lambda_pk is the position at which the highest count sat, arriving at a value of 445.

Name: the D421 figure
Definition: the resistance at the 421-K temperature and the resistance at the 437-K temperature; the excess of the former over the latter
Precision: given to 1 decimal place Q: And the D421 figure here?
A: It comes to 0.1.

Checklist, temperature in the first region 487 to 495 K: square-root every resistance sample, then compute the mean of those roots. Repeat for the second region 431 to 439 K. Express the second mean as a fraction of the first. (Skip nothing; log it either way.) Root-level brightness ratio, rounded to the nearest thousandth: 0.976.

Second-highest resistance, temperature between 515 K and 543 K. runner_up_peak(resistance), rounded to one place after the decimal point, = 16.5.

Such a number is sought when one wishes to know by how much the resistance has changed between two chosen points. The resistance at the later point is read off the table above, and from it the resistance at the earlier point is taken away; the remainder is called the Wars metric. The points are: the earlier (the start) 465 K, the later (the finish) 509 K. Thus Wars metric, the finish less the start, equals 2.0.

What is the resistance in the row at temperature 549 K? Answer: 17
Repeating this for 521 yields 16.3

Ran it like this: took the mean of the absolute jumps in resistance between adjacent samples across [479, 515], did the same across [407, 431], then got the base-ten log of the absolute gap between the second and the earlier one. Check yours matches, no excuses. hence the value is -1.6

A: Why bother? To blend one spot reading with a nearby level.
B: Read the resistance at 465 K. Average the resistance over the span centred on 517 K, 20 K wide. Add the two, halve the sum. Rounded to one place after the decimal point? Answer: 16.7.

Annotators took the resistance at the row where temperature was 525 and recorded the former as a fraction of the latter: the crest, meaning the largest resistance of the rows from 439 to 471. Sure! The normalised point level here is 0.82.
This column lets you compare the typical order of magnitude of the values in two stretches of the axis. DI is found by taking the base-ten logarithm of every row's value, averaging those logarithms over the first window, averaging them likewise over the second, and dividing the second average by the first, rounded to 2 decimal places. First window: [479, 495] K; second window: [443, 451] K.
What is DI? 0.99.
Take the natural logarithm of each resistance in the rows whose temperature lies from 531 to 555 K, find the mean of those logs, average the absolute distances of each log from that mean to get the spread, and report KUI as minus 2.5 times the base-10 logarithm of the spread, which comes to 3.2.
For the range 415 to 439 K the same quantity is 4.8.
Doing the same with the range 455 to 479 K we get 3.9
